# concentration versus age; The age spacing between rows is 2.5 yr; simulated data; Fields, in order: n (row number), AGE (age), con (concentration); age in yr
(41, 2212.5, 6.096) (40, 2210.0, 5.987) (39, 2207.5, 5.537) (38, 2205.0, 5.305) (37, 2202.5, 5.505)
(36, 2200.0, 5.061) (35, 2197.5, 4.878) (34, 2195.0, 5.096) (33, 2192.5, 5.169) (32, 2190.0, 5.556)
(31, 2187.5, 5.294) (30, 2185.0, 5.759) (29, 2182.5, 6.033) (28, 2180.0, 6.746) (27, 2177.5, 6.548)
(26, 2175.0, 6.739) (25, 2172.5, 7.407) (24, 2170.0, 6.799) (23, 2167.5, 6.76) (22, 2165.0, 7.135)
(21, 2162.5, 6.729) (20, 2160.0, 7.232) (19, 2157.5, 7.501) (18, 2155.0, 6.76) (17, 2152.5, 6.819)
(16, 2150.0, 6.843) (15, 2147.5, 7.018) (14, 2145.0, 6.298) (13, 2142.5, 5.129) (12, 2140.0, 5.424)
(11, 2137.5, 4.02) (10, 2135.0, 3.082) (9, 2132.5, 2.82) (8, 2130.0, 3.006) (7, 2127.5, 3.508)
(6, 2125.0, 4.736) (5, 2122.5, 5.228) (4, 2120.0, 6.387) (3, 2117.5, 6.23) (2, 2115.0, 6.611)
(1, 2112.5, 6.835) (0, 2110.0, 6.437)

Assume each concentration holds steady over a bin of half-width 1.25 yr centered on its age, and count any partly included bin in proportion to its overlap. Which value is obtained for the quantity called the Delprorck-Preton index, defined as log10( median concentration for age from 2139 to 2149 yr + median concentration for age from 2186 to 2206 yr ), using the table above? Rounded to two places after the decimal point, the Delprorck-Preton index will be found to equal 1.05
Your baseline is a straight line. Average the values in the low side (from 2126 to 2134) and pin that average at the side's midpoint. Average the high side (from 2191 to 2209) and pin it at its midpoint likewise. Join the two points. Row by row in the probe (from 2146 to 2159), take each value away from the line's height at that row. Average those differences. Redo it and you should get -3.2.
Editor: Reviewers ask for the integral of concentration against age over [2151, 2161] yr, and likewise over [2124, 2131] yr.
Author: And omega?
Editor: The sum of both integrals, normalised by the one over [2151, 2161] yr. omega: 1.4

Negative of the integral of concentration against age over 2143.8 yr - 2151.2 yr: -50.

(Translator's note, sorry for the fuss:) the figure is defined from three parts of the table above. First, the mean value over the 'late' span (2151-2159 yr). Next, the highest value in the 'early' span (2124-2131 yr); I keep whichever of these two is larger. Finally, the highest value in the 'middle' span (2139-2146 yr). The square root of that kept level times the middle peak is 6.7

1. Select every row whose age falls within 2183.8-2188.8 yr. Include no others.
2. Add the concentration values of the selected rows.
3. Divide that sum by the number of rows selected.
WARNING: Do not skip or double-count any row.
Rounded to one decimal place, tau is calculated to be 5.5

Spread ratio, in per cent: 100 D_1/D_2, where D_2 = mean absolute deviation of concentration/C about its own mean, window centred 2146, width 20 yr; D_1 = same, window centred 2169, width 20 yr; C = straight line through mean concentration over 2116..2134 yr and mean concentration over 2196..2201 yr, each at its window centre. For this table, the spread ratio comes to 31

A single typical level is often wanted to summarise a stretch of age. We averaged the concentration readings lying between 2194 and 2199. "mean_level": 5.0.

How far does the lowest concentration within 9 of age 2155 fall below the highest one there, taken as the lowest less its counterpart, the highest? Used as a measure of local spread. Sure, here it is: -0.77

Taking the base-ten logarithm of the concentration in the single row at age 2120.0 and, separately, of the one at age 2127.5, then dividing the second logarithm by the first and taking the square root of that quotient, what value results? 0.82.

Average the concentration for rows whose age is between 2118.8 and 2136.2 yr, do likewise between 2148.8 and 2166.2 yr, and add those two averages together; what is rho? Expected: 11.1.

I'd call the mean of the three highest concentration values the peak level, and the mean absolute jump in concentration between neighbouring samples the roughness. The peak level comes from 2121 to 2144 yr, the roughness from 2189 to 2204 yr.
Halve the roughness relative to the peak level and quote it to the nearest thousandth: 0.025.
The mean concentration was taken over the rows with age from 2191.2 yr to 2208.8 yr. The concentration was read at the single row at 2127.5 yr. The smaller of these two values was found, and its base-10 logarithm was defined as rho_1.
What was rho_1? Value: 0.55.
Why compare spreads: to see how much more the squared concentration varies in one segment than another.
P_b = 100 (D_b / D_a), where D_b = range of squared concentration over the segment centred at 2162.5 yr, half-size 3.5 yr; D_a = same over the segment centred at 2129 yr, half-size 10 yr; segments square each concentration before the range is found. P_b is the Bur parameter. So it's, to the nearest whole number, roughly 21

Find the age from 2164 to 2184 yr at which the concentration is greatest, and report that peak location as 2172.5 yr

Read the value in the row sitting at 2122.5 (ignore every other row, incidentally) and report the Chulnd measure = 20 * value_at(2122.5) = 105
